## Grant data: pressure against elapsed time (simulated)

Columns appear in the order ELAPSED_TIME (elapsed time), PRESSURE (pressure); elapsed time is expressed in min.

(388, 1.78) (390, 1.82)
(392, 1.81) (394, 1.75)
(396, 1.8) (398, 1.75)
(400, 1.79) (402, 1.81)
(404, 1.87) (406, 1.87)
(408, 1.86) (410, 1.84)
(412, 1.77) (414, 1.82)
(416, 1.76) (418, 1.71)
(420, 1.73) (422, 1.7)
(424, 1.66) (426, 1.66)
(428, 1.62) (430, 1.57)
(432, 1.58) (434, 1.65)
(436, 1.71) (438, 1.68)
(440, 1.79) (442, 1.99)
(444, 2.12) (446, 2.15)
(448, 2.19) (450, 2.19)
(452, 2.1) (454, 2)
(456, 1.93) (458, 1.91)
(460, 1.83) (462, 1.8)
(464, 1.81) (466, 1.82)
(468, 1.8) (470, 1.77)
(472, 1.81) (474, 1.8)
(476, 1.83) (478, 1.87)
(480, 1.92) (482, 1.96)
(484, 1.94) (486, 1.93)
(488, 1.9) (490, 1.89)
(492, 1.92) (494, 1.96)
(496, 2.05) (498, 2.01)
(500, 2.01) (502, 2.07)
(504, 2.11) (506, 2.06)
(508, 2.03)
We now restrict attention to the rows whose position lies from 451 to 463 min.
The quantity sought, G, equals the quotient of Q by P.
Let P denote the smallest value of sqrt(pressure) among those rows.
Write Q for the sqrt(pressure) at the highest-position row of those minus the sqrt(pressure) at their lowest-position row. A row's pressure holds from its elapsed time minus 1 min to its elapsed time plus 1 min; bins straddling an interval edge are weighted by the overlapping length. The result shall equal -0.08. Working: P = 1.34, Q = -0.11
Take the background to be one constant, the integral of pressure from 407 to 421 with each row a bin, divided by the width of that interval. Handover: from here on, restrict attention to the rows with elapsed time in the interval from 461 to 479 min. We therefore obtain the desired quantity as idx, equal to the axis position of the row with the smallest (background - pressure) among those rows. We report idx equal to 478 min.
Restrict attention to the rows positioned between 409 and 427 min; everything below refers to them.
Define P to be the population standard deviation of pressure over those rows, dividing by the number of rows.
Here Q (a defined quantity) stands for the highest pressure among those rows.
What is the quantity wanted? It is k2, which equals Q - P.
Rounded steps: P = 0.061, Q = 1.84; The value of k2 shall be 1.78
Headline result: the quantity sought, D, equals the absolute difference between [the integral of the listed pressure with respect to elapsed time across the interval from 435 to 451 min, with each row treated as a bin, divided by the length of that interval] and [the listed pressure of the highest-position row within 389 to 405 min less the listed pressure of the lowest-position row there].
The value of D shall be 1.93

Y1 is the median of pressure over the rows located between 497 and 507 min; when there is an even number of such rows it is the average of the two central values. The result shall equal 2.06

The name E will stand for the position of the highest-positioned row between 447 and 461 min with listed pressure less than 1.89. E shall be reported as 460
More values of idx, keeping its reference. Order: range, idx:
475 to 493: 482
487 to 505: 504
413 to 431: 414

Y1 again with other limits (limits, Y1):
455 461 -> 1.91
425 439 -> 1.65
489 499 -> 1.96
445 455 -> 2.15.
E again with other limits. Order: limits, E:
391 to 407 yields 406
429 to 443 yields 440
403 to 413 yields 412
